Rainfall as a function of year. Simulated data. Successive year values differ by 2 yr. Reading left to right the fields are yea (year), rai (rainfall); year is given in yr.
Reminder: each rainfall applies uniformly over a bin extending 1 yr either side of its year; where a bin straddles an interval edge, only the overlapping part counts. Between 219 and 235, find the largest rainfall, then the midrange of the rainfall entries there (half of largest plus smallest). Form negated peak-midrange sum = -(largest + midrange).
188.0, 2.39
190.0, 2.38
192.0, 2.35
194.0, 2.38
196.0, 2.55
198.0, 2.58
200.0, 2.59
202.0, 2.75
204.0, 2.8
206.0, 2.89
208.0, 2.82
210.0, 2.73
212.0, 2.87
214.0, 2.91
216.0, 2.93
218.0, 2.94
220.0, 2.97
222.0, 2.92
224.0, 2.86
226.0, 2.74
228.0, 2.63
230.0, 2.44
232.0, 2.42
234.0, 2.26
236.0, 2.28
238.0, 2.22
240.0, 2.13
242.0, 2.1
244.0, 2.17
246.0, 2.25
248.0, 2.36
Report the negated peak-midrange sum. -5.6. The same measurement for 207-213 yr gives -5.7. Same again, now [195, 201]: -5.2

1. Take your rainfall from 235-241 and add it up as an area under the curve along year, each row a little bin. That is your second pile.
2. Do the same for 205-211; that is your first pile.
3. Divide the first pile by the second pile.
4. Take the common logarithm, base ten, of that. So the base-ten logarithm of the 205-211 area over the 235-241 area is 0.10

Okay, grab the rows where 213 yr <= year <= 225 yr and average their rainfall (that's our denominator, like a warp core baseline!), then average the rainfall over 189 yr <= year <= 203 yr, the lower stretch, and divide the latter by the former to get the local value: 0.86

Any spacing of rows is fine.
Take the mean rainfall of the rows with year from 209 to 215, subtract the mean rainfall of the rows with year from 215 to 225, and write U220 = -0.1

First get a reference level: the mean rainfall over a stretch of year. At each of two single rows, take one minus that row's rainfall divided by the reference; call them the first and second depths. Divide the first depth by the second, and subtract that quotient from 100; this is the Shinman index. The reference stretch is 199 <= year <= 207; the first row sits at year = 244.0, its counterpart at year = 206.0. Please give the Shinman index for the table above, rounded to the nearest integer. 104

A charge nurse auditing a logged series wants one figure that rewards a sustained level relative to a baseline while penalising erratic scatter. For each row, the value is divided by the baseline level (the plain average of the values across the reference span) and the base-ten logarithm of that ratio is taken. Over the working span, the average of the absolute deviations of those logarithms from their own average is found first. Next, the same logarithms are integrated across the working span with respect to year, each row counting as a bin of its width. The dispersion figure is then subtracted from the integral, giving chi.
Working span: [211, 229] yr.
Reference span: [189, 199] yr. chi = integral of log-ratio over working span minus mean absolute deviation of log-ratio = 1.2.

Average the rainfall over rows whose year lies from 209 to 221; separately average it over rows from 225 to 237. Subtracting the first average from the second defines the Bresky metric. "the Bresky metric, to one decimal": -0.4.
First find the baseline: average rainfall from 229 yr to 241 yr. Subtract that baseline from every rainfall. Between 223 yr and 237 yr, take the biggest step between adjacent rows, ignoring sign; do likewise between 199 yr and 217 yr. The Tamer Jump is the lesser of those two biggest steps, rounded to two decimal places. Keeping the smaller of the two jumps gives 0.16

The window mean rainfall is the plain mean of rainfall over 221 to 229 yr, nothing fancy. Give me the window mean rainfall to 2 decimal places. 2.79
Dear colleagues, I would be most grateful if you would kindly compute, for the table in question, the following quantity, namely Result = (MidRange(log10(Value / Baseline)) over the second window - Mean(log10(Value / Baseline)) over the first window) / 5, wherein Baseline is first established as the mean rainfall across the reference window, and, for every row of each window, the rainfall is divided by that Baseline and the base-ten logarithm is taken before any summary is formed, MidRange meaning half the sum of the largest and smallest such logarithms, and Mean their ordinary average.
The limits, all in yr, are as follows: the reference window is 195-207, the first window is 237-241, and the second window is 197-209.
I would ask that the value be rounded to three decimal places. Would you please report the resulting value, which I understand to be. 0.020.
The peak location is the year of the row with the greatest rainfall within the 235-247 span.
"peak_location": 236.0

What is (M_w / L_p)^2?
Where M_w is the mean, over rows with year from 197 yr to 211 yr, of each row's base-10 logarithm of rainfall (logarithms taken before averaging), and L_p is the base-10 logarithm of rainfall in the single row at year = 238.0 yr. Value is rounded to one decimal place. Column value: 1.6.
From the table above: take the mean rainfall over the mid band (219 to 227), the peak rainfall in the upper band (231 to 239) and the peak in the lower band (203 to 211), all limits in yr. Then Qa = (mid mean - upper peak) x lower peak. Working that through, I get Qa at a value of 1.3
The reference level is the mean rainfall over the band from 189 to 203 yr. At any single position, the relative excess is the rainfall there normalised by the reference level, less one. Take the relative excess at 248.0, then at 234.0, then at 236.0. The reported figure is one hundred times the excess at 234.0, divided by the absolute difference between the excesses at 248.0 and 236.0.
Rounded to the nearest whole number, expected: -314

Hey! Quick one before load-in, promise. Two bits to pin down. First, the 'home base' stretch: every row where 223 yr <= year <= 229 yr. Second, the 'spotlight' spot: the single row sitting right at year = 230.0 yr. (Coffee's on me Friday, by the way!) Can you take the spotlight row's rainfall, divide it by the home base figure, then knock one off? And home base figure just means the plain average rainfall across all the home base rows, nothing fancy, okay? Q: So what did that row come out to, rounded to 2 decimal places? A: -0.11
